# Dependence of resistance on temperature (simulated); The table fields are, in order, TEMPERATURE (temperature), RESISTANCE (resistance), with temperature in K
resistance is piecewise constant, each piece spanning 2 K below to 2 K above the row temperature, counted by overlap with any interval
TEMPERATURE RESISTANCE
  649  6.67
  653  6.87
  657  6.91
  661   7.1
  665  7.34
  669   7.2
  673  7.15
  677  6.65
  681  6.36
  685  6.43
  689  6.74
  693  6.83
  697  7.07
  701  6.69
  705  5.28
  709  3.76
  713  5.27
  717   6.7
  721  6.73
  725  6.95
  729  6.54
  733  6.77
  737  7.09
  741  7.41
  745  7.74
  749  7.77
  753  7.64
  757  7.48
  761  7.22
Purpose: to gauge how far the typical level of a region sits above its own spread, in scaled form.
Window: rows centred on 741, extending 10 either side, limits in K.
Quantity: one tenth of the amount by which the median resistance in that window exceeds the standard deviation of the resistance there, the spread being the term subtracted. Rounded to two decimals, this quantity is 0.70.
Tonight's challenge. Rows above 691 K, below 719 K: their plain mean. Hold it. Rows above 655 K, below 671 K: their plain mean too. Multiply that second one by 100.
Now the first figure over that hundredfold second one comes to 0.0083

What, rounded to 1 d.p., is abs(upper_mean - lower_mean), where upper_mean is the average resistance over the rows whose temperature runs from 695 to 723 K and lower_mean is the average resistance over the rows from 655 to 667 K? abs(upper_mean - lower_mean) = 1.2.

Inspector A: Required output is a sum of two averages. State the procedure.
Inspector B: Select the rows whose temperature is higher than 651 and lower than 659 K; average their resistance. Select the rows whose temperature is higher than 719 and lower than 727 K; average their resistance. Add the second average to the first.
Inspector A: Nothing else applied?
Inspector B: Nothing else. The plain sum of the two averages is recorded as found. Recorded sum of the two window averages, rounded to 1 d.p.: 13.7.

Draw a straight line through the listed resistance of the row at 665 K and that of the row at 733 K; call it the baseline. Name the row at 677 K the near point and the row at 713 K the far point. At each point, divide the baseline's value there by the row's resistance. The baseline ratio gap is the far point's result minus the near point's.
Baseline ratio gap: 0.23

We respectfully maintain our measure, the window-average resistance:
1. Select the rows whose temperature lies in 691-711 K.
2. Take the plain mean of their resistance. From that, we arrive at 5.93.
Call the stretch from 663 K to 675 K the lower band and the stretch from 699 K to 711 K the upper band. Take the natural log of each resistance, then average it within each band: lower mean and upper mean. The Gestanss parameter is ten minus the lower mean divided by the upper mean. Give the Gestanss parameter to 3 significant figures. 8.79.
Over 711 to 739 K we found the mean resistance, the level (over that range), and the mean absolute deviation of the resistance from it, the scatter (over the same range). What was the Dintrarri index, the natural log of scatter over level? -2.84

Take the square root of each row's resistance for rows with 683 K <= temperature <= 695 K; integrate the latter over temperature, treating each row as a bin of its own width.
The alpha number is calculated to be 31.0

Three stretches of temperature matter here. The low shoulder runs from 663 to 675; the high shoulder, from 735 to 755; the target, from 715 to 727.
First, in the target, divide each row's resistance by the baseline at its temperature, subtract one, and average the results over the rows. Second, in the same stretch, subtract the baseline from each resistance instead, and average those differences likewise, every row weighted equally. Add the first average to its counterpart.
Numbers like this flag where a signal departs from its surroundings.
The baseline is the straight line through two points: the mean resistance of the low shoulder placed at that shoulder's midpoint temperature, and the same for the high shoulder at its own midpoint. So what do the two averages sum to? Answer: -0.73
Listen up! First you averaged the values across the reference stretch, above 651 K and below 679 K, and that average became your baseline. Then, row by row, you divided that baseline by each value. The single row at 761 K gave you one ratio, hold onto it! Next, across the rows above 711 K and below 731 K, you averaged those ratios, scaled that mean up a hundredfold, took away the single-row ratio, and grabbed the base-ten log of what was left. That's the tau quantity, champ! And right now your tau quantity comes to 2.04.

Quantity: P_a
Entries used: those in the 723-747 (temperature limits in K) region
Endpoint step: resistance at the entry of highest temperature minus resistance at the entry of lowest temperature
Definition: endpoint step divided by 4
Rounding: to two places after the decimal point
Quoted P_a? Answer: 0.20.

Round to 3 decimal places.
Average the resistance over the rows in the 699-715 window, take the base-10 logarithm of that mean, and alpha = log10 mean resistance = 0.720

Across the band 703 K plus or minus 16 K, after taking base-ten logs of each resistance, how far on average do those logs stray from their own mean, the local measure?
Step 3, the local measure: 0.075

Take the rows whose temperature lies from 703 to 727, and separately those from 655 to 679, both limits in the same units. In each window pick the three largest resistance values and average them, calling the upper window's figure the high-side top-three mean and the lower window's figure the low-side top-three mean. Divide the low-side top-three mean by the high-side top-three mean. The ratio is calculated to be 1.06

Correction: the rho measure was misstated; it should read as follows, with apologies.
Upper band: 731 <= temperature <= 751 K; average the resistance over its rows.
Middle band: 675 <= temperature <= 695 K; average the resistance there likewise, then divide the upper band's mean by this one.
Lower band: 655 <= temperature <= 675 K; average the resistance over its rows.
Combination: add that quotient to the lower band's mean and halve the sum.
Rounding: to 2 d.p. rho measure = 4.13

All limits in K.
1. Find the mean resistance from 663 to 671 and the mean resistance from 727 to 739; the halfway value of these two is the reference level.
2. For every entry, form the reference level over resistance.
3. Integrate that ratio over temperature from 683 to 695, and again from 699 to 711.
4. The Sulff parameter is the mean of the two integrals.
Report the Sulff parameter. 14.8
